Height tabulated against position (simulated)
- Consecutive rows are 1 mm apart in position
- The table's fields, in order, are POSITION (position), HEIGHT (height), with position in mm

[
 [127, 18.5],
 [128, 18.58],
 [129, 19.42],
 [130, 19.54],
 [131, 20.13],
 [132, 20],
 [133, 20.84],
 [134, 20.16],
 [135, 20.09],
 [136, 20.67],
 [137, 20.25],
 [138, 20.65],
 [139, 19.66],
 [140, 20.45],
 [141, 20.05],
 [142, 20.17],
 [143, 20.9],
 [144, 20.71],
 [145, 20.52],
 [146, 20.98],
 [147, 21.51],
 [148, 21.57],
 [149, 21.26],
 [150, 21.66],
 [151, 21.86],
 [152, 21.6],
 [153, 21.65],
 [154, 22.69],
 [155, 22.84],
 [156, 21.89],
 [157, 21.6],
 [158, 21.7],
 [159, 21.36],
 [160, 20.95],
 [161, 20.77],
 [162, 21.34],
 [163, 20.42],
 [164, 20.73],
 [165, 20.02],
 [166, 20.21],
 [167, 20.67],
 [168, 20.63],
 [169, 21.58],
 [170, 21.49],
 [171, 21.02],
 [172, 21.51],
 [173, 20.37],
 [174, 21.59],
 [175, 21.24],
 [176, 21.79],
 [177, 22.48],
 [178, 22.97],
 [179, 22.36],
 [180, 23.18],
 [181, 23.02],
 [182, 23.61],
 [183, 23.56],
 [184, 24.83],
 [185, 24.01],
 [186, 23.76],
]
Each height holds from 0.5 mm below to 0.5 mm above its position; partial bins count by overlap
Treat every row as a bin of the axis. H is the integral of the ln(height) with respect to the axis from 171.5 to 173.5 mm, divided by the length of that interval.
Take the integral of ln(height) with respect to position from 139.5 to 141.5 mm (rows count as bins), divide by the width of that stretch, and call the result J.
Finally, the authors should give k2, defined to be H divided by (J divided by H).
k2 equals 3.07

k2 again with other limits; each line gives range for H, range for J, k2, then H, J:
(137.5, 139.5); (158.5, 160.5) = 2.96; 3.00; 3.05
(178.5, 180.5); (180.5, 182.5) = 3.10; 3.13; 3.15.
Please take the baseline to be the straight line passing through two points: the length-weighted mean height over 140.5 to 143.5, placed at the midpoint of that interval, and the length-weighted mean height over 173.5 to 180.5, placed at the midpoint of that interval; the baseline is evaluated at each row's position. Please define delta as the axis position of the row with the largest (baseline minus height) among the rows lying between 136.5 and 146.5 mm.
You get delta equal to 139 mm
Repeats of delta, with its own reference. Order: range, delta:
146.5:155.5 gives 149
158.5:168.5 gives 165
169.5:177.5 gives 173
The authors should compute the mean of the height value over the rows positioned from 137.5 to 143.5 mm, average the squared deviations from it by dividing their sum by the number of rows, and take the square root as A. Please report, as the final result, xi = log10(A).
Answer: -0.391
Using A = 0.407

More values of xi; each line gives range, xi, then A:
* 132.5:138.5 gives -0.542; 0.287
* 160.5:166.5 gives -0.366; 0.431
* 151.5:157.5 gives -0.284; 0.520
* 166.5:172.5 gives -0.401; 0.397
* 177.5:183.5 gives -0.379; 0.418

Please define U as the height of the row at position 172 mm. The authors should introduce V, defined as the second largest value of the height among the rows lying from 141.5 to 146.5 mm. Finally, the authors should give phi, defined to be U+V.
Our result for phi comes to 42.4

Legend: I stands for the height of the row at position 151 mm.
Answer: 21.86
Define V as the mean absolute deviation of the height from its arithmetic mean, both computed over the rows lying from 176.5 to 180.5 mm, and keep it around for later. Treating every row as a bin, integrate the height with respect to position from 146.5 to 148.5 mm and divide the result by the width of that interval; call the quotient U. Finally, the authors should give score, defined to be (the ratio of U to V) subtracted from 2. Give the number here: -64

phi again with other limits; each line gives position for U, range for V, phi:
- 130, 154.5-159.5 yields 41.4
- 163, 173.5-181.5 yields 43.4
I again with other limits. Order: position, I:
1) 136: 20.67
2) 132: 20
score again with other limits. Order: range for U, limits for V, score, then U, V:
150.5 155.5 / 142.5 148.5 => -63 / 22.1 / 0.34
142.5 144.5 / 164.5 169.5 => -49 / 20.8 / 0.41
